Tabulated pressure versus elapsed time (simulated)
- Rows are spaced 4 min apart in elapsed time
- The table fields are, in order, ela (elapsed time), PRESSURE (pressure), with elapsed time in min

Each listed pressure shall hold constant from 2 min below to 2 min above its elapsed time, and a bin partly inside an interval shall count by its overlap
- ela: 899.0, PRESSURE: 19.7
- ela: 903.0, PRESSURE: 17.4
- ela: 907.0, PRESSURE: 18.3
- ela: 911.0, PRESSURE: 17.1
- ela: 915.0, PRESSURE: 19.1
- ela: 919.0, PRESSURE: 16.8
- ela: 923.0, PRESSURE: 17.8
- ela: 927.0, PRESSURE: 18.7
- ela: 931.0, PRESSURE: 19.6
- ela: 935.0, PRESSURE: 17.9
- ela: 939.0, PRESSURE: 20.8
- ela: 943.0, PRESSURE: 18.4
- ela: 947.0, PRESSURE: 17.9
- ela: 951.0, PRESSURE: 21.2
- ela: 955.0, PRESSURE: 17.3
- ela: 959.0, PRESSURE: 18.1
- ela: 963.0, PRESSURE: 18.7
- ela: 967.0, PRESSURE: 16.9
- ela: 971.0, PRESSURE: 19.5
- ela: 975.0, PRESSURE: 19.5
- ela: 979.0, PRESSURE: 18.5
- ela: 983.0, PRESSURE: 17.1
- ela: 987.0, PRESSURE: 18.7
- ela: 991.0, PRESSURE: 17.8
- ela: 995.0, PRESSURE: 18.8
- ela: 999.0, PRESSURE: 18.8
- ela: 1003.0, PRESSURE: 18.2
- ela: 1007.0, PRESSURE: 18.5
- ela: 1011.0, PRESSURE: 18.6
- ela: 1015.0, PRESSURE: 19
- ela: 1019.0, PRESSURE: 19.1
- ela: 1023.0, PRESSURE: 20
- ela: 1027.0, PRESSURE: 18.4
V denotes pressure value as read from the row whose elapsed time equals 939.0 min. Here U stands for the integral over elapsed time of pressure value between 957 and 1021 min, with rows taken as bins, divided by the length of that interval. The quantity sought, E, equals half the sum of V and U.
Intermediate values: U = 18.5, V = 20.8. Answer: 19.6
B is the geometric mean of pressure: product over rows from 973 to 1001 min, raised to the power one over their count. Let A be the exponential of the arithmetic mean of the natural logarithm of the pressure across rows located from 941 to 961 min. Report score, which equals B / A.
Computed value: 1.00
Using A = 18.5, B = 18.44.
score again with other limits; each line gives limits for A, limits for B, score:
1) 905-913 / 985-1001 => 1.05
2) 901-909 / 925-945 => 1.07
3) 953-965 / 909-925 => 0.98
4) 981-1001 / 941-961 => 1.02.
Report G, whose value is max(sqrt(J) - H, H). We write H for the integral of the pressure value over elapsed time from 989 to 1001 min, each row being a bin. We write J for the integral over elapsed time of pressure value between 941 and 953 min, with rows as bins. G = 222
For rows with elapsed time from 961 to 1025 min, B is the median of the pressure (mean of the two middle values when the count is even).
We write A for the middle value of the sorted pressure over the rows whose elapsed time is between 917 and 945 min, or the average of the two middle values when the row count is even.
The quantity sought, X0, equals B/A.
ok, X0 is 1.02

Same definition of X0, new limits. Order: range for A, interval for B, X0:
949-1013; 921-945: 1.00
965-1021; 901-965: 0.98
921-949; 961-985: 1.01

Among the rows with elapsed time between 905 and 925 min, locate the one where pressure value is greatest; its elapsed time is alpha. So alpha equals 915.0 min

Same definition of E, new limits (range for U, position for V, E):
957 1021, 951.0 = 19.8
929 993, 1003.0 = 18.4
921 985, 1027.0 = 18.5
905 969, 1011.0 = 18.5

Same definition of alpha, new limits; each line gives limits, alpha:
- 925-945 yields 939.0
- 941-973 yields 951.0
